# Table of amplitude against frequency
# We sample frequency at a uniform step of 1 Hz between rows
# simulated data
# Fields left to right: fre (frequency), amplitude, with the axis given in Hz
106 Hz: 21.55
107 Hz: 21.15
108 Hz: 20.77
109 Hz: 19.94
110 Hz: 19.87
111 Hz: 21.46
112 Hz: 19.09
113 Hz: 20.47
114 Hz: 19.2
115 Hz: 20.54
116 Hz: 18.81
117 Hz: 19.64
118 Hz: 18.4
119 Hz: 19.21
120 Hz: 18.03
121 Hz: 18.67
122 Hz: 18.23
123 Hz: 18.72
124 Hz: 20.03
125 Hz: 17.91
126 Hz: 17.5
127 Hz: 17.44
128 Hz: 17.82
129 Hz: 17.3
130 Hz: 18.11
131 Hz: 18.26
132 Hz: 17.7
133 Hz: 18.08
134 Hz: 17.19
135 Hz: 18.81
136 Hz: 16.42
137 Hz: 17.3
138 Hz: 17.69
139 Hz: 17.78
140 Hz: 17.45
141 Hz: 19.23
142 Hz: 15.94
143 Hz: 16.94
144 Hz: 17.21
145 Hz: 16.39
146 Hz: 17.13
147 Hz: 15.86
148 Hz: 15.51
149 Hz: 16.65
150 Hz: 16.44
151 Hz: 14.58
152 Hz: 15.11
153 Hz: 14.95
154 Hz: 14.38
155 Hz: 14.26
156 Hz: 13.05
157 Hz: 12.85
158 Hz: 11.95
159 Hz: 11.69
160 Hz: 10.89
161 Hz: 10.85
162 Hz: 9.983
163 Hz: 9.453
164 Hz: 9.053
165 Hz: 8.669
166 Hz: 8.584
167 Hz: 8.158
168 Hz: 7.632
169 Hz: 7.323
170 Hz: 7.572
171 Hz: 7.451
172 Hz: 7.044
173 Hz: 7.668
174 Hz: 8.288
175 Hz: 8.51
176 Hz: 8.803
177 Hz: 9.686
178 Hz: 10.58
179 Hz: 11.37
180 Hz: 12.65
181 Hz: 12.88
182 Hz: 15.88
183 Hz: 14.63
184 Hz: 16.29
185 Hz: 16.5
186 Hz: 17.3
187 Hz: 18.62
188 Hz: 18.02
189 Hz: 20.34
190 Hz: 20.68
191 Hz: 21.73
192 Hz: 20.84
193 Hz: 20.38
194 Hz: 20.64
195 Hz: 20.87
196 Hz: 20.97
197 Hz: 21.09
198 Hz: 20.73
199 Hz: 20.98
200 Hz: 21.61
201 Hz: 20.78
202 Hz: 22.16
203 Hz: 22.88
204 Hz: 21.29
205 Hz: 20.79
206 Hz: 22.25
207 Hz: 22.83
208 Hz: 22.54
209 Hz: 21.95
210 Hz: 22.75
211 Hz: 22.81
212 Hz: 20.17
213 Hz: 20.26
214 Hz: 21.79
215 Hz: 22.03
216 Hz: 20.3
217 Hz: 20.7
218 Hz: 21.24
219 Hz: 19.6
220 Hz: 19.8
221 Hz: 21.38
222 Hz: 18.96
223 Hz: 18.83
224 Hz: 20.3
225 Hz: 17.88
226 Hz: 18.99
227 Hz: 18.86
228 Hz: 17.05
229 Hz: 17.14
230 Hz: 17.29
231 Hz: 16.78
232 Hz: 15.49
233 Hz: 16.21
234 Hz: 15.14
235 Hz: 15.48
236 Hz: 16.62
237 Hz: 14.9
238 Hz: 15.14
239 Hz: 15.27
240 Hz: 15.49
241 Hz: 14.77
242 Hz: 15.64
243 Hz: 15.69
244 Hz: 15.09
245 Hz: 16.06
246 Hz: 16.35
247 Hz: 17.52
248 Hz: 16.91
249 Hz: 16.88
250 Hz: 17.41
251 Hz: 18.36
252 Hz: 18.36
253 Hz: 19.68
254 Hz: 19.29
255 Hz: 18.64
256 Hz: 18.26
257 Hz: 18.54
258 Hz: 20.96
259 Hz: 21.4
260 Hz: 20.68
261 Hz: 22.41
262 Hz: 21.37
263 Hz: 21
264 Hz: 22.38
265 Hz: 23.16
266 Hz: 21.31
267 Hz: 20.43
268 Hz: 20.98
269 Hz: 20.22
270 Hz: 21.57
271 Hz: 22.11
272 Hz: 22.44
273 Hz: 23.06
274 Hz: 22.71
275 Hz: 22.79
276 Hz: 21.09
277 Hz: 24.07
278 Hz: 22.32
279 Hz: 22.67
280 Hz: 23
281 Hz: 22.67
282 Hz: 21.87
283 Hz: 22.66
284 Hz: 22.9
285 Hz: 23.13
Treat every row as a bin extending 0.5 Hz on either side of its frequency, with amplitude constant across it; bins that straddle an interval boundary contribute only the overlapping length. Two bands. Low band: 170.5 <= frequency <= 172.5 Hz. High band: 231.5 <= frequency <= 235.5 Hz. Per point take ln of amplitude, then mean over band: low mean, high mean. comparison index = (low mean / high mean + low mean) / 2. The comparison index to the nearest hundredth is 1.35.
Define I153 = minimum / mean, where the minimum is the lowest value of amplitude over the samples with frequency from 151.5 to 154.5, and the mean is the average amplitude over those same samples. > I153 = 0.971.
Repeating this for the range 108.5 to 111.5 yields 0.973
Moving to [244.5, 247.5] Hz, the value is 0.965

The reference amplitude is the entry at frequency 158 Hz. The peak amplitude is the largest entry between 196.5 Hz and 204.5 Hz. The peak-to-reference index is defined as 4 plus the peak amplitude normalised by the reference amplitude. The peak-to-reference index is 5.9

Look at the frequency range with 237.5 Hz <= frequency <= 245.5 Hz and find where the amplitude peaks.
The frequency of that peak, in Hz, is 245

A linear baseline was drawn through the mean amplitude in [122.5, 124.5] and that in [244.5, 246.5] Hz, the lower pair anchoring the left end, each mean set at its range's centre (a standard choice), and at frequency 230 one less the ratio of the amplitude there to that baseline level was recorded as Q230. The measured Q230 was -0.04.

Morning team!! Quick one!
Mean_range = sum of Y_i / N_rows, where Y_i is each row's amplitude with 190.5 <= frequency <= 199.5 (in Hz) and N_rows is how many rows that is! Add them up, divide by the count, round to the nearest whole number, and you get 21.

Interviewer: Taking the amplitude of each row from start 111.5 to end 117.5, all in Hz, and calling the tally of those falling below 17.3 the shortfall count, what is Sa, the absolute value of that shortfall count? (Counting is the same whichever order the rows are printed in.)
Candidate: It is 0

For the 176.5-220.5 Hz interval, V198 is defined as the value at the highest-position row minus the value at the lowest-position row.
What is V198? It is 10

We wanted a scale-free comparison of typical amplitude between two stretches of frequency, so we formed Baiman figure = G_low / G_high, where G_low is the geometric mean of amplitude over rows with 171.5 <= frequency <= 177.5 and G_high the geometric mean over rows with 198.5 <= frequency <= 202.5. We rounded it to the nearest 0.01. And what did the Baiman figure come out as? 0.39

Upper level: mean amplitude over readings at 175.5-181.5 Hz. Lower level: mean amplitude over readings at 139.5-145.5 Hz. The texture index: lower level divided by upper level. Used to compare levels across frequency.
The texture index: 1.6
